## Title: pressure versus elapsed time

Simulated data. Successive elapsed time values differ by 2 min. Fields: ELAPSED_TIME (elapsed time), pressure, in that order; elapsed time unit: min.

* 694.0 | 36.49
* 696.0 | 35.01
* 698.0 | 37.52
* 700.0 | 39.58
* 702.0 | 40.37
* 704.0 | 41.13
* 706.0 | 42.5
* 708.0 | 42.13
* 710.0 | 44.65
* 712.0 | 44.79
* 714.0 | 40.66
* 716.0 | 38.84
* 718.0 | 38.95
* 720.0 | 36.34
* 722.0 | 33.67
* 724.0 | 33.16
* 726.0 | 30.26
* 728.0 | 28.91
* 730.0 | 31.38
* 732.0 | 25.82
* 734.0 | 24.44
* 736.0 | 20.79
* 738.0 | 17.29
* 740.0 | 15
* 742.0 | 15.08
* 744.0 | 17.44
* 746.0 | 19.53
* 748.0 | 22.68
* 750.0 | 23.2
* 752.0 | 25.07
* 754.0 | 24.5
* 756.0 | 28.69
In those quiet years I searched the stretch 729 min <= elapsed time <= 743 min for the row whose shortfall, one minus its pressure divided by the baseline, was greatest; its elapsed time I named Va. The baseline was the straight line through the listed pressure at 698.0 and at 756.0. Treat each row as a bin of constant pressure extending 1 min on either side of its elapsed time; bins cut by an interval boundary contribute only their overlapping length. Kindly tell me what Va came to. 740.0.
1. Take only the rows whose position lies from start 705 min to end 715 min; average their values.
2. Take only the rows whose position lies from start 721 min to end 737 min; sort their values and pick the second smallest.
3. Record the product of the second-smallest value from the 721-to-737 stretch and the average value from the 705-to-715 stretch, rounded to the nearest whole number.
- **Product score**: 1050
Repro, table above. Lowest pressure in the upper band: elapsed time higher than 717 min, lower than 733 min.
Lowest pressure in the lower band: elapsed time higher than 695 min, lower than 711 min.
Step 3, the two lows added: 61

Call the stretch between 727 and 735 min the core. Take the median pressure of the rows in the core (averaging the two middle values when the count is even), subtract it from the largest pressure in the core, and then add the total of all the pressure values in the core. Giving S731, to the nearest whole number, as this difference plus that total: 115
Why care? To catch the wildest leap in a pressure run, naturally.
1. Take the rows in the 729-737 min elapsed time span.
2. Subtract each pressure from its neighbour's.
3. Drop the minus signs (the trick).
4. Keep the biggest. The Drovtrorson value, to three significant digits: 5.56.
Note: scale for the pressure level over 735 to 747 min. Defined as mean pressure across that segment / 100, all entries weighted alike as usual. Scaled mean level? 0.18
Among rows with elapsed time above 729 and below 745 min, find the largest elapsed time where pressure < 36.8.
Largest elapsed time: 744.0 min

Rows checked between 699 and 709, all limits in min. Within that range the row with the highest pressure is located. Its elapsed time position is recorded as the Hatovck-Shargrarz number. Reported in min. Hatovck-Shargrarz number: 706.0 min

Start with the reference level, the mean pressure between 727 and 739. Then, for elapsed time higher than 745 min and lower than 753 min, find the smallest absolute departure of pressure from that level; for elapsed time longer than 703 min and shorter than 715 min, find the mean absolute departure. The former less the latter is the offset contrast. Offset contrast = -18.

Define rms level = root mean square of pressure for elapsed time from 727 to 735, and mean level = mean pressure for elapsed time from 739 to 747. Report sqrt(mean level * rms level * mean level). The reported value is 88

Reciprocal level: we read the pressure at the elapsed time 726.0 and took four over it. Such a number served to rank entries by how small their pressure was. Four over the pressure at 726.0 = 0.132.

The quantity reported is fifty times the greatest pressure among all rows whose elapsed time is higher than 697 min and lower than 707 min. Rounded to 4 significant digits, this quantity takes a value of 2125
